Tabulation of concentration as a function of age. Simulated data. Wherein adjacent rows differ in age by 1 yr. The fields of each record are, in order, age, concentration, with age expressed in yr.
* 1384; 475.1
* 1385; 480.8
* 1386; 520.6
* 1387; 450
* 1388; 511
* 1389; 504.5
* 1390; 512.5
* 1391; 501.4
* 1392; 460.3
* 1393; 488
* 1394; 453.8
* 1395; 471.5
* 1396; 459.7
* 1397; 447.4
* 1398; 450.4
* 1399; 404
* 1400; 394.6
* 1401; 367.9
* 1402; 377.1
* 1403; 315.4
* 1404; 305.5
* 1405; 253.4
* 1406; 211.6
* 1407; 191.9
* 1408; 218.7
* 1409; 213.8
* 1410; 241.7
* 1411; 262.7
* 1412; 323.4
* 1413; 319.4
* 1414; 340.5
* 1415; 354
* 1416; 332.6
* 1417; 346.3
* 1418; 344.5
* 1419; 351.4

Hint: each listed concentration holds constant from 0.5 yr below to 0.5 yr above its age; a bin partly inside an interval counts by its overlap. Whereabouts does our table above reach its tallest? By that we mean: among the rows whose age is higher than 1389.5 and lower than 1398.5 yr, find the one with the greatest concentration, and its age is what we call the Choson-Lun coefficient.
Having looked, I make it 1390 yr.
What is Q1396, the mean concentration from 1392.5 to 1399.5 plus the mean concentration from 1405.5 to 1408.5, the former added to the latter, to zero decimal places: 661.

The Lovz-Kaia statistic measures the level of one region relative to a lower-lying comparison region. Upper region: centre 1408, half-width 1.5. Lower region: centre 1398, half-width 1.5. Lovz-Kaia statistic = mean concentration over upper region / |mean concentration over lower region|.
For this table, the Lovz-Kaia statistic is 0.480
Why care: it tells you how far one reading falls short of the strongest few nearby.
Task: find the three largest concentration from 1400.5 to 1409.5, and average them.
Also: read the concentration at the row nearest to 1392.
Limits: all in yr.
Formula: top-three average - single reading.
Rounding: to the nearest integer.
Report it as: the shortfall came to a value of -107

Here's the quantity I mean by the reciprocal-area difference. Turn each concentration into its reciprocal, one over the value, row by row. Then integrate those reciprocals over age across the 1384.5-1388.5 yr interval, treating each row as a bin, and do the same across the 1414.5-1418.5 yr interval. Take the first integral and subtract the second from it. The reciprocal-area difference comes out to -0.0034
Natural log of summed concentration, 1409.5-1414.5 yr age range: 7.3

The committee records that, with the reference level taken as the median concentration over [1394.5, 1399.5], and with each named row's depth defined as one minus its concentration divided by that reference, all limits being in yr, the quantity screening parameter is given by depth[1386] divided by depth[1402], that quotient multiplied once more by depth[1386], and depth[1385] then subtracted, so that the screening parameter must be 0.22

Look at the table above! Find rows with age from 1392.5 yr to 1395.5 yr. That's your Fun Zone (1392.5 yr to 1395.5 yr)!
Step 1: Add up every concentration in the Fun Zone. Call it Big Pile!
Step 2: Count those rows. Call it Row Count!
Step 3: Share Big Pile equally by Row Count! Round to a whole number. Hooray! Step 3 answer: 471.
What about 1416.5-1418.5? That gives 345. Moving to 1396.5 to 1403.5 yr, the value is 394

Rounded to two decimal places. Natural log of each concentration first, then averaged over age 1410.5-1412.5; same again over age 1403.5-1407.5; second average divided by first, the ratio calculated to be 0.96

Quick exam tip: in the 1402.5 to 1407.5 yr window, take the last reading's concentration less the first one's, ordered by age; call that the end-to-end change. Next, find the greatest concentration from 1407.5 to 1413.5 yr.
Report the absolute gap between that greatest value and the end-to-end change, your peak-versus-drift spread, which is 447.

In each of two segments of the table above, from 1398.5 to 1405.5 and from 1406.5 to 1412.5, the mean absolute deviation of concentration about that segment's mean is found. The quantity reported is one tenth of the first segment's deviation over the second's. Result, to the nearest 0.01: 0.14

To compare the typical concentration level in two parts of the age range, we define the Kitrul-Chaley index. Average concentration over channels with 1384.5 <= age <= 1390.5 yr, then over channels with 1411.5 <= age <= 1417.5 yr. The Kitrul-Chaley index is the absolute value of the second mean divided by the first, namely 0.68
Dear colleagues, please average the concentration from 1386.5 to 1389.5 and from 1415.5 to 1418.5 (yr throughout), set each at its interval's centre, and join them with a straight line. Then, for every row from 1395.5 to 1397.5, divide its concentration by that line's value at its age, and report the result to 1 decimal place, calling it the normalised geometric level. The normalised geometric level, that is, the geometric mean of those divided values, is 1.0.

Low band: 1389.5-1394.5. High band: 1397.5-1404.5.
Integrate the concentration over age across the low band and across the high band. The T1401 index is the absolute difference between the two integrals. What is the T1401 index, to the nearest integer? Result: 199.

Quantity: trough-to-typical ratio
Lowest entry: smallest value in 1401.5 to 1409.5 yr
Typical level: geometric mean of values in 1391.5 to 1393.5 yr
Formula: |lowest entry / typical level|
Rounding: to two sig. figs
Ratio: 0.40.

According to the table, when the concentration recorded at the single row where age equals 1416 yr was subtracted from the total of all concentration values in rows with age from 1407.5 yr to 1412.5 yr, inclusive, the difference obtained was 928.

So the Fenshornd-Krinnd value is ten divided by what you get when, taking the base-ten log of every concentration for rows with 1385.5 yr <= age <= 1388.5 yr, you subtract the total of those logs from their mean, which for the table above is -1.86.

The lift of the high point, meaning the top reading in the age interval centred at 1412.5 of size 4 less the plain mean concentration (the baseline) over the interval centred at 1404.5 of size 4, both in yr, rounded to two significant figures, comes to 69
